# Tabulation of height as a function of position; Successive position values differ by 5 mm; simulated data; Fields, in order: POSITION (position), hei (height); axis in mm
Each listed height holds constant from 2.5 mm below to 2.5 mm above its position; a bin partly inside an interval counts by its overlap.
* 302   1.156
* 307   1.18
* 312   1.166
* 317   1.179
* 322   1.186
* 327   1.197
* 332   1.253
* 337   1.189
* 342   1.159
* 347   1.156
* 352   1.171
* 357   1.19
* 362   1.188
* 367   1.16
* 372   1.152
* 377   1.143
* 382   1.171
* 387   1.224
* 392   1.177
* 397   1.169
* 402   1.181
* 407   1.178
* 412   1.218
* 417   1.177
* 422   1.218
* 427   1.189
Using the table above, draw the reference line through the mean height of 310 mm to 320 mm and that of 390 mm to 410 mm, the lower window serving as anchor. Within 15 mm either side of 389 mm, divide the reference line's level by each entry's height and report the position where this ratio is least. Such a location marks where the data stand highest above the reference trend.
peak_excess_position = 387 mm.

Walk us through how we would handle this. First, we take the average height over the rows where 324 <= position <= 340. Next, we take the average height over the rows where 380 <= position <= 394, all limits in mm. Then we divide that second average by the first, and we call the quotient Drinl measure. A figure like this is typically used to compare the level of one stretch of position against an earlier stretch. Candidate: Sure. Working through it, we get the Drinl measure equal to 0.98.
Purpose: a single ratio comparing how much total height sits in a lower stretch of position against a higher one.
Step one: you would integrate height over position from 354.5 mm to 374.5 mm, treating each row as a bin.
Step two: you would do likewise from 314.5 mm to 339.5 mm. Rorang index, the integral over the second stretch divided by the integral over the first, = 1.3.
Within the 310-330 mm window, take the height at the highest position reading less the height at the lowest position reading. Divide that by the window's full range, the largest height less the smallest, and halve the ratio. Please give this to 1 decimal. 0.5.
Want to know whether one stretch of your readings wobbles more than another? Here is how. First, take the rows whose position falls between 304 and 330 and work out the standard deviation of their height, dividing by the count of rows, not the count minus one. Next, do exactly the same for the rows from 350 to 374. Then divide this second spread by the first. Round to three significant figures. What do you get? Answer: 1.49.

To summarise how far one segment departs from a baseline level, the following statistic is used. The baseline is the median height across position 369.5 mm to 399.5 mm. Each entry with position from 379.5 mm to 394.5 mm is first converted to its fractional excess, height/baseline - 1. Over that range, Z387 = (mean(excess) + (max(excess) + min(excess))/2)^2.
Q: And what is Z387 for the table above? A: 0.0017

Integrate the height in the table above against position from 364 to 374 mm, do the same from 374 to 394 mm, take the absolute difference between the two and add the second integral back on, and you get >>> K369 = 36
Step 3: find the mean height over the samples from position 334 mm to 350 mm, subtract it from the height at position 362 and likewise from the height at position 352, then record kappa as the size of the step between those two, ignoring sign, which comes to 0.017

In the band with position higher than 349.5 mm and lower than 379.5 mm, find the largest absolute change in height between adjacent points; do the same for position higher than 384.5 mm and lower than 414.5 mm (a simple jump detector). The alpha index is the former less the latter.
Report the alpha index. -0.019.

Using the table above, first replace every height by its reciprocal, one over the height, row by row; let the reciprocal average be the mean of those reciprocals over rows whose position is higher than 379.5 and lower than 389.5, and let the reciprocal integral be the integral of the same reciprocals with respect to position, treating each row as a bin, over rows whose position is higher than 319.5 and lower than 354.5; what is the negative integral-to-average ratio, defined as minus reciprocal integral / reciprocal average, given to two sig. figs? -35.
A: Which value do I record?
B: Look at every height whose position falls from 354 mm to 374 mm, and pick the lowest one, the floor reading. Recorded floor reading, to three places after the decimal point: 1.152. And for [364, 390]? 1.143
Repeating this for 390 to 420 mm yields 1.169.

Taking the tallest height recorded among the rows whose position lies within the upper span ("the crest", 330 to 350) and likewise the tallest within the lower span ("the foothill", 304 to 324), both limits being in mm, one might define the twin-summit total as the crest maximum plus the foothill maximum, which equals 2.44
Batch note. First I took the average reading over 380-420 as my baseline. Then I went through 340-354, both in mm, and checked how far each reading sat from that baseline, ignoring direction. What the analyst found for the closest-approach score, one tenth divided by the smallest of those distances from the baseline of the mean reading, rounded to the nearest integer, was 6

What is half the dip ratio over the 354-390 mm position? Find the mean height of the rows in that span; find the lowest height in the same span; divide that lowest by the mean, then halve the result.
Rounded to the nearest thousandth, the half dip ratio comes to 0.486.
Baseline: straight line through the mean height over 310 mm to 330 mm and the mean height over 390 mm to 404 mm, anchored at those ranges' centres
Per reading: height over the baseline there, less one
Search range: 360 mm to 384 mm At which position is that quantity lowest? 377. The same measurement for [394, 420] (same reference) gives 397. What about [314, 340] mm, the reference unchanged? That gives 317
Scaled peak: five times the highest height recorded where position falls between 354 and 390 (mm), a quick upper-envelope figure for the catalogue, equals 6.12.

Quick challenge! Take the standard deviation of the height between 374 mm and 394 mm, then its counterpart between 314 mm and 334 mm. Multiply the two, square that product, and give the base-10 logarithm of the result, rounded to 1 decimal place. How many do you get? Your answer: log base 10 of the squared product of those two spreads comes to -6.1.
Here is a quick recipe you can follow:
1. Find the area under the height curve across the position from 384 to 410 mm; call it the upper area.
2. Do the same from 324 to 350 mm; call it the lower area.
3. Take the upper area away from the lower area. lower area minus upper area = 0.1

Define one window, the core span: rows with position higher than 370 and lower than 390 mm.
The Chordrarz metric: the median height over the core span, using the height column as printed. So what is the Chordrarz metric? 1.16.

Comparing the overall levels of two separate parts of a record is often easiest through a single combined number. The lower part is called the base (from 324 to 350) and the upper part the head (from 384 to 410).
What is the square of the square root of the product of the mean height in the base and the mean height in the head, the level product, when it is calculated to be 1.412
